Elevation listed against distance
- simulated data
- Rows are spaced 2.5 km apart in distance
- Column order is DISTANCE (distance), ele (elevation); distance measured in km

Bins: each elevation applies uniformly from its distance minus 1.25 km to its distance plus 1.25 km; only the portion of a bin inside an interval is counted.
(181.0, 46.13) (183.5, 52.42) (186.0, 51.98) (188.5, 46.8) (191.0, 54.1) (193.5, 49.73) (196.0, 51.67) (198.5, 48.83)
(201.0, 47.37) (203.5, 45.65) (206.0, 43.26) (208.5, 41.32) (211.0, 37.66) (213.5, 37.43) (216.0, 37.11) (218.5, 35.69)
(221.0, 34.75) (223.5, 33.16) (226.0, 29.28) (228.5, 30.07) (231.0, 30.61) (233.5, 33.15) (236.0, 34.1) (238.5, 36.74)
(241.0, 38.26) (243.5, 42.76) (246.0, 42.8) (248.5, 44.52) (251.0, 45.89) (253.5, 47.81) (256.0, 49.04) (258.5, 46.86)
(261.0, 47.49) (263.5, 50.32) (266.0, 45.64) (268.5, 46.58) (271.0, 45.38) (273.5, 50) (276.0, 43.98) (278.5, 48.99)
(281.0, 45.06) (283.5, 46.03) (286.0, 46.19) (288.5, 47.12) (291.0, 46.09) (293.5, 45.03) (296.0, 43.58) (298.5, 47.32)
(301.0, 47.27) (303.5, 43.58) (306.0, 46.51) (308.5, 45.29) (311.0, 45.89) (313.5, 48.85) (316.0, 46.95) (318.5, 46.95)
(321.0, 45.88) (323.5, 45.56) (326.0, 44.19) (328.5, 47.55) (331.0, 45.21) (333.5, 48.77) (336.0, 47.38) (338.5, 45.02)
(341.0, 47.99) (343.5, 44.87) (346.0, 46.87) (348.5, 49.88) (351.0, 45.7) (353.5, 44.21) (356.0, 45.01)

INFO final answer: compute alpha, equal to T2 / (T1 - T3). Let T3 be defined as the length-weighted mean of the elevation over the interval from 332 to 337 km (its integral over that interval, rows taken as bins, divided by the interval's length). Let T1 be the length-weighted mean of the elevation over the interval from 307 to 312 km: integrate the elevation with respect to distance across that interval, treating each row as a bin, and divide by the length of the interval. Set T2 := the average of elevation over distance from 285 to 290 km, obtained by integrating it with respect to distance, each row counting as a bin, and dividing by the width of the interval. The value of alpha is -20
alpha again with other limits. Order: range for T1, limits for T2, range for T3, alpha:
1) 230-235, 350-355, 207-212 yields -6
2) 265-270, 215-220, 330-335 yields -36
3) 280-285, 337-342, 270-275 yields -23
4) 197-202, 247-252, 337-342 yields 24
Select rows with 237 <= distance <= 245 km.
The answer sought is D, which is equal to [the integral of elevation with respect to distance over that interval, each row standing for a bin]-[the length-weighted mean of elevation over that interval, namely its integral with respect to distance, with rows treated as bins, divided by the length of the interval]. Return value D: 274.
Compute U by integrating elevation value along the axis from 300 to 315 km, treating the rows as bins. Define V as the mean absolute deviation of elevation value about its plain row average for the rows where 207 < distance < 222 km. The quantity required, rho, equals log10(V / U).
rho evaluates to -2.67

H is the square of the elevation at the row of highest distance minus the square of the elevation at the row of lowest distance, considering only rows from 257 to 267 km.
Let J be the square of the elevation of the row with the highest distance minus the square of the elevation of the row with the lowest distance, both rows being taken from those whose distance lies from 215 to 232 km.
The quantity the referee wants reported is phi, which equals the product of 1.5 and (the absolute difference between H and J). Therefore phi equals 491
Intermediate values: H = -113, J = -440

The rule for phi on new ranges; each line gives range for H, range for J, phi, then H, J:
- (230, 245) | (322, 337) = 1083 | 891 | 169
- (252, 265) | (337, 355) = 478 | 246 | -72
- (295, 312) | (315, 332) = 551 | 207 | -160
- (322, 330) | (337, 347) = 23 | 185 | 170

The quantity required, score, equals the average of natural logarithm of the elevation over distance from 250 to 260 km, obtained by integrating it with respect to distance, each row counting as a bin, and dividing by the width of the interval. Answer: 3.86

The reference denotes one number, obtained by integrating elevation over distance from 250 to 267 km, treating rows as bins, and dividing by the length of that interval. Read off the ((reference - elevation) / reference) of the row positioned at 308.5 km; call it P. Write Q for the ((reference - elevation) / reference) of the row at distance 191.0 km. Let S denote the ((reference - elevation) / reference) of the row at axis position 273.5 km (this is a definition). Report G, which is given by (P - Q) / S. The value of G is -3.72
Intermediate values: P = 0.05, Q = -0.14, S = -0.05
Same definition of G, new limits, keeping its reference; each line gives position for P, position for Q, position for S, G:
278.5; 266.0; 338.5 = -1.28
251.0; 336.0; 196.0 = -0.37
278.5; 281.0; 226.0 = -0.21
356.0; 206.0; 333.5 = 1.54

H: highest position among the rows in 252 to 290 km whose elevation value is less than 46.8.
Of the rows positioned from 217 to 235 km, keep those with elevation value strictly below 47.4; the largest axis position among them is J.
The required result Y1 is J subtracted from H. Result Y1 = 52.5 km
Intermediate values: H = 286.0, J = 233.5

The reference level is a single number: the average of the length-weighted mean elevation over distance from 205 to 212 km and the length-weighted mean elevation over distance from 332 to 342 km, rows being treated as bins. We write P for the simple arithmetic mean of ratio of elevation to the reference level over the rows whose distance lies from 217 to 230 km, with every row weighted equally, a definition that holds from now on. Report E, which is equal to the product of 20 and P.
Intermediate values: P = 0.74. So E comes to 14.8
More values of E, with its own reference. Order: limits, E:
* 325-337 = 21.2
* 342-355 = 21.1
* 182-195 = 23.2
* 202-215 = 18.7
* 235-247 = 17.7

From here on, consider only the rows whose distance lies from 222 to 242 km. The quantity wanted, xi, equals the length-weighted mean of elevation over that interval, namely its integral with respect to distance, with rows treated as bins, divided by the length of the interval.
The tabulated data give 33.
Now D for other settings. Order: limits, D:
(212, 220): 257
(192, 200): 351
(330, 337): 283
